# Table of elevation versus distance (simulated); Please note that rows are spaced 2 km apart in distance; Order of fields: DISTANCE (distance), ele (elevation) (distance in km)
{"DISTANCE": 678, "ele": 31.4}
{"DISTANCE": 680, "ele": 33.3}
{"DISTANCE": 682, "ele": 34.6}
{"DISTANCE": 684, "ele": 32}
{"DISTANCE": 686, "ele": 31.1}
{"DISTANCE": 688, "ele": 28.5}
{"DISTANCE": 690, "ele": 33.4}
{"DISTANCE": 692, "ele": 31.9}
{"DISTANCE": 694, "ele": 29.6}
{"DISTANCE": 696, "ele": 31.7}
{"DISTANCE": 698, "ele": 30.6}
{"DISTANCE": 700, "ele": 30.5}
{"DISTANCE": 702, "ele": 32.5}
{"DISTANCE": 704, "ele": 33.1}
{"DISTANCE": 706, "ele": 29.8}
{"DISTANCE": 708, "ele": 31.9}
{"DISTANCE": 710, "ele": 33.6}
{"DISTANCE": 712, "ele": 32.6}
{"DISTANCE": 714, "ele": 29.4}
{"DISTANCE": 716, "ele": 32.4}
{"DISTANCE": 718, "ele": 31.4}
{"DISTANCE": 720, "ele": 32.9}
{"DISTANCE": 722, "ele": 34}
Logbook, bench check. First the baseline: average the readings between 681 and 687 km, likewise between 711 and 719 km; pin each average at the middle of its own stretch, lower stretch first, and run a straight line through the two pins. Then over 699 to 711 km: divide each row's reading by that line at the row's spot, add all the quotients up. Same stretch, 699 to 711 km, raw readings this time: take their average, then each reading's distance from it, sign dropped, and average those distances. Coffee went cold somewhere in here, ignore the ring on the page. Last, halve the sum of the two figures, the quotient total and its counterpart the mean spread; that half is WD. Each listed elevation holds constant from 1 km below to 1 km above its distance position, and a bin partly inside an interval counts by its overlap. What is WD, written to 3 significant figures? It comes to 3.59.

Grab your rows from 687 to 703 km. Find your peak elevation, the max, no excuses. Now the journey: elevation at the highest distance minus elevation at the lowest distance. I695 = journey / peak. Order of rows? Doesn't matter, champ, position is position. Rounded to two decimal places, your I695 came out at 0.12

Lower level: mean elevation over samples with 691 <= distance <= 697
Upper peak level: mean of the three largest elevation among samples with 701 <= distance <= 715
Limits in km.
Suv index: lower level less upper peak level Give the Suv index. -2.0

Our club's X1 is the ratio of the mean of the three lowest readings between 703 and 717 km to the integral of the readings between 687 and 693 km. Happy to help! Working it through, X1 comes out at 0.162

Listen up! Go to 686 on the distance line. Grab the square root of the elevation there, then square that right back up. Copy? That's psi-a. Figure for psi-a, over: 31.1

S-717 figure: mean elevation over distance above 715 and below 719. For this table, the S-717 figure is 31.9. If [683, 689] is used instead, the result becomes 30.5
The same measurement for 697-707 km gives 31.3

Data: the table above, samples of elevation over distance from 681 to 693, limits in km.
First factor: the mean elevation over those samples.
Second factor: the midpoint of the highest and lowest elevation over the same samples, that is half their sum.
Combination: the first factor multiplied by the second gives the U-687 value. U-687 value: 1007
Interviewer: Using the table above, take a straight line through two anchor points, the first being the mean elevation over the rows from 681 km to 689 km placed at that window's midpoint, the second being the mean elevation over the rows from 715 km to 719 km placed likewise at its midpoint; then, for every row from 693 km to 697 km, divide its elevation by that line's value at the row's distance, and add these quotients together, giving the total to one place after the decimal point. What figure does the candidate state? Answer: 1.9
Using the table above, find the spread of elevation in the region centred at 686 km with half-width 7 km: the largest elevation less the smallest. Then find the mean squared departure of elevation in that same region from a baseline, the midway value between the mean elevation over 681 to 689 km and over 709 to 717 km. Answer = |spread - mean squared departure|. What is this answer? 2.6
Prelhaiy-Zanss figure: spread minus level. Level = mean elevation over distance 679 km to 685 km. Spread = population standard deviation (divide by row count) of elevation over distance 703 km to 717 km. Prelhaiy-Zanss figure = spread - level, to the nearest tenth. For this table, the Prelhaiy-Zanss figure -31.8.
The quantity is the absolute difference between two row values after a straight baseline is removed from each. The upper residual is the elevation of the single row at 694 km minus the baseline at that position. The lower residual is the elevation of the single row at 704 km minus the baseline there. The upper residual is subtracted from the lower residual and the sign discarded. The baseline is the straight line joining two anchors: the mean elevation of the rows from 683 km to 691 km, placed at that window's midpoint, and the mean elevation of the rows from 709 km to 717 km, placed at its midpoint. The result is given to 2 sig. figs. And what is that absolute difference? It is 3.2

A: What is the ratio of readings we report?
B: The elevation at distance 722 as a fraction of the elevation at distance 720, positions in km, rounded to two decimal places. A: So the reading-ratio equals 1.03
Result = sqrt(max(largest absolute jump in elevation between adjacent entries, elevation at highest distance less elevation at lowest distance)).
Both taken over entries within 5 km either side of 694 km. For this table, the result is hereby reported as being 1.5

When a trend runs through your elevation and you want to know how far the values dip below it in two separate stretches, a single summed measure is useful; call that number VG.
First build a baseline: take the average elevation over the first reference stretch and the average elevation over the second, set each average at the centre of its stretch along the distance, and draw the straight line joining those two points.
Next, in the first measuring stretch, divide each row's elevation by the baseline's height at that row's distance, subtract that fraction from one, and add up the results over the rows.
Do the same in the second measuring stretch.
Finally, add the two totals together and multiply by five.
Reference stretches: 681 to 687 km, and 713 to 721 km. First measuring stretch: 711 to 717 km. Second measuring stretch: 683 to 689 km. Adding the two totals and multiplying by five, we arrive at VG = 1.0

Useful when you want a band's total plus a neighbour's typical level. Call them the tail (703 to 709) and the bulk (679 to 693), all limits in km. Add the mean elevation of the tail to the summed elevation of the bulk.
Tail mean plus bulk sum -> 256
